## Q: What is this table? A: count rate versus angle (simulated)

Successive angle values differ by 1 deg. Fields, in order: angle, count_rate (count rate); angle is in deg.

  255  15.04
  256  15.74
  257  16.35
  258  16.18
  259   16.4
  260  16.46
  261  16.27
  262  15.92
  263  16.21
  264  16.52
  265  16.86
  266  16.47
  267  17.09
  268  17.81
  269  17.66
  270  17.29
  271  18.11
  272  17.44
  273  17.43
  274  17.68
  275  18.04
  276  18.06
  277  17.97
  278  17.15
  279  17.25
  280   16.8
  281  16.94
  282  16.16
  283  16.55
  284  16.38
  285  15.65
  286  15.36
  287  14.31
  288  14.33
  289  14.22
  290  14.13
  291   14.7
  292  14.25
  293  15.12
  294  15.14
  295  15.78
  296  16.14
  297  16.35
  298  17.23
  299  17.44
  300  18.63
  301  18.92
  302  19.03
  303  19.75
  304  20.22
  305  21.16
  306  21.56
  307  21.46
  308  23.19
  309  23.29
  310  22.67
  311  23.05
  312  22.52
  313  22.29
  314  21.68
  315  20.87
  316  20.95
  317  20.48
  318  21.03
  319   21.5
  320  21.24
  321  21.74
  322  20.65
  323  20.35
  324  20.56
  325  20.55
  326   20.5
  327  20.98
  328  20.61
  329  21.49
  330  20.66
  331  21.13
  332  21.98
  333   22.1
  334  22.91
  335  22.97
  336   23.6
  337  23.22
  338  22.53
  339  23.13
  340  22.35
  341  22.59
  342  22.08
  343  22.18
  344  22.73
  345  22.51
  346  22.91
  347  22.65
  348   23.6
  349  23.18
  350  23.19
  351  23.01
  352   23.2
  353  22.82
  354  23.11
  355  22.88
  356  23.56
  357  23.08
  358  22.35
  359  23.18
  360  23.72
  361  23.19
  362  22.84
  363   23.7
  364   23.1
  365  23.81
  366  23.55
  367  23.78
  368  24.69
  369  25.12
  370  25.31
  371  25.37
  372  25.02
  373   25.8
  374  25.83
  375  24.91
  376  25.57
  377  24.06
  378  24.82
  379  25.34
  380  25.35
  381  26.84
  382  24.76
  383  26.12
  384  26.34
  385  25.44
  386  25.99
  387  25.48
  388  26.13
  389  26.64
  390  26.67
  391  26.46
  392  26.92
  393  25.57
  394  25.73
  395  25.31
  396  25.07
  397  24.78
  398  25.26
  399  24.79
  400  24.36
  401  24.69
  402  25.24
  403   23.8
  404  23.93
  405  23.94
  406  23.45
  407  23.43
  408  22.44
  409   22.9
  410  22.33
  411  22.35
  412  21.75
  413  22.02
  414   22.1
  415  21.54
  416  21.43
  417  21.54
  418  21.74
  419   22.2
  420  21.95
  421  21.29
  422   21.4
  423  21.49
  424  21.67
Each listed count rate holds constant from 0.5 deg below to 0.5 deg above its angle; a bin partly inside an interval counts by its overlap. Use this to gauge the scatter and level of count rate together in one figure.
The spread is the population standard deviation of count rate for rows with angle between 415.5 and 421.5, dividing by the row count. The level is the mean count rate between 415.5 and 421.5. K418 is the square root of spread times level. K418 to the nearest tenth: 2.6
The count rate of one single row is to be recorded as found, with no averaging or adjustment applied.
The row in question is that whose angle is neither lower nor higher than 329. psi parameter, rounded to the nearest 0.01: 21.49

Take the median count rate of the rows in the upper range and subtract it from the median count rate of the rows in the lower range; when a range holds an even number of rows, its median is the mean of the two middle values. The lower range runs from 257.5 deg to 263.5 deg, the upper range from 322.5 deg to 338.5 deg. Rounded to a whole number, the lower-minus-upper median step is -5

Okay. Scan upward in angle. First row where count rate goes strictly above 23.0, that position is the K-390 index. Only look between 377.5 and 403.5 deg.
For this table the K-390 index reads 378 deg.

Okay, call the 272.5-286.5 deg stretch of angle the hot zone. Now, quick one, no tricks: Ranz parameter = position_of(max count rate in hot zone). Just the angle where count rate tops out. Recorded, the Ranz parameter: 276 deg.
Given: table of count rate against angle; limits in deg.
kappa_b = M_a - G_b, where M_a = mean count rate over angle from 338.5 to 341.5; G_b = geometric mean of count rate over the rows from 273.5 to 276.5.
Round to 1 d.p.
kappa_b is 4.8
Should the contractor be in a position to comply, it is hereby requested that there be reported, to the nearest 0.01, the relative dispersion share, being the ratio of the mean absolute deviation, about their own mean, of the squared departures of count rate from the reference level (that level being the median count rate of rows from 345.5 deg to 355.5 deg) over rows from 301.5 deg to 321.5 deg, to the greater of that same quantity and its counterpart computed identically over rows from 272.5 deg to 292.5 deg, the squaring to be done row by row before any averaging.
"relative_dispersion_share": 0.17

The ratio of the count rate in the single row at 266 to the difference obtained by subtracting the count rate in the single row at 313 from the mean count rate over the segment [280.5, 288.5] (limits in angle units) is -3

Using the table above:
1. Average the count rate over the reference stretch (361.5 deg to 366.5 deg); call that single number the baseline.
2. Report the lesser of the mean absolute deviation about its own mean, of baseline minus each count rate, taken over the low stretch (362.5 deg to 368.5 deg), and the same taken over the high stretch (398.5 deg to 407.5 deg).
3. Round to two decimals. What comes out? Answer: 0.32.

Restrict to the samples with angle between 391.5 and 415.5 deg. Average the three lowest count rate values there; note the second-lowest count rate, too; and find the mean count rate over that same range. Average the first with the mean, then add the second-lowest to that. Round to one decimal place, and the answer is 44.6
